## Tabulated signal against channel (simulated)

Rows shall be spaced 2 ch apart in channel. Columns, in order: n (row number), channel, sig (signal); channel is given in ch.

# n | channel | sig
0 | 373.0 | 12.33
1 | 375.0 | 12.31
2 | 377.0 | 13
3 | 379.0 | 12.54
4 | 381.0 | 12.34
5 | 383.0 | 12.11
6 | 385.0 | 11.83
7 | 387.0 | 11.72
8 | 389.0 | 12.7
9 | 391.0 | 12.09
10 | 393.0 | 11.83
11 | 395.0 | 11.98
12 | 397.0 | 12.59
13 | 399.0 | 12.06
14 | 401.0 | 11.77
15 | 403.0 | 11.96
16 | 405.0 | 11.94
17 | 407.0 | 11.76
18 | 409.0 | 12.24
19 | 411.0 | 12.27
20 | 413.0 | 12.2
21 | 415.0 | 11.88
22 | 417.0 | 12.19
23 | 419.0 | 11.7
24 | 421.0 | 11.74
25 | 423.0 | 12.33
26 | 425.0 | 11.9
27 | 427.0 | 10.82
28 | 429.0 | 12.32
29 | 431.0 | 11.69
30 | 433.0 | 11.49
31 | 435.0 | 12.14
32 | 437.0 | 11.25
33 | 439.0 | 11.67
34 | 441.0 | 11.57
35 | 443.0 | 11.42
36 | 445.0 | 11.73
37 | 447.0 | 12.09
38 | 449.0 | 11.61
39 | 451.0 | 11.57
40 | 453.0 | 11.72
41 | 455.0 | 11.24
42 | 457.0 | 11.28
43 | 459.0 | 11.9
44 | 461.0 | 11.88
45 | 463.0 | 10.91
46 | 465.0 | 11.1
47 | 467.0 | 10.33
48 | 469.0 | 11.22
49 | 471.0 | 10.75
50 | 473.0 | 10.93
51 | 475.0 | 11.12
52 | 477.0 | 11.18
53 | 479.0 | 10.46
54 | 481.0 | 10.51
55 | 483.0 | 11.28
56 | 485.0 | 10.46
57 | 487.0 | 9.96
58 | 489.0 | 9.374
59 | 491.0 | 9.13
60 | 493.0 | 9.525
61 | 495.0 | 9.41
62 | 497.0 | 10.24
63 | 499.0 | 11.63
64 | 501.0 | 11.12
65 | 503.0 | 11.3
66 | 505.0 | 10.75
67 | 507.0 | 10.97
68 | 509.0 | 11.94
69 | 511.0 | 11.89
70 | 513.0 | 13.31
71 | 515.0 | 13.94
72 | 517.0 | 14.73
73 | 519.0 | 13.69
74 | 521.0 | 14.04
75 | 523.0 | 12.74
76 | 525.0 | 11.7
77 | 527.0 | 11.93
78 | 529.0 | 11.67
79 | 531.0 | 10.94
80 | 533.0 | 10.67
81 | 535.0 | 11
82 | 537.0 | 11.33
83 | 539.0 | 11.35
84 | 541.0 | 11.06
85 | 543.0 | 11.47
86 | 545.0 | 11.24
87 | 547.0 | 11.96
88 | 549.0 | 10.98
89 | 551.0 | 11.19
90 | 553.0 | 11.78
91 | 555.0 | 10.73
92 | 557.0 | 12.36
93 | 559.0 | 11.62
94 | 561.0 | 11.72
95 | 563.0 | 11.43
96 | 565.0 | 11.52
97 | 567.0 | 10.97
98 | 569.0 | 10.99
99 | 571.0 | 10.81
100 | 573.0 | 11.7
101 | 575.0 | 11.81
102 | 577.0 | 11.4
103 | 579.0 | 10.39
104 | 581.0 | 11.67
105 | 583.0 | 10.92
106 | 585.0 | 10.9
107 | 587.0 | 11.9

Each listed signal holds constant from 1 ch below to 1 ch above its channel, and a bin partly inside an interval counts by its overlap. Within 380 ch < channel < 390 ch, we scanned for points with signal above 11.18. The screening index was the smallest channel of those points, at 381.0 ch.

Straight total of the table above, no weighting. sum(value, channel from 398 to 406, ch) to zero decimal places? 48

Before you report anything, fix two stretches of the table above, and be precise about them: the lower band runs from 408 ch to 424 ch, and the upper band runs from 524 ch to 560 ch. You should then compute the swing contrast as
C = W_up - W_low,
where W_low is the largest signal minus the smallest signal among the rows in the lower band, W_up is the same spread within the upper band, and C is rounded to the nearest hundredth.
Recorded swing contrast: 1.06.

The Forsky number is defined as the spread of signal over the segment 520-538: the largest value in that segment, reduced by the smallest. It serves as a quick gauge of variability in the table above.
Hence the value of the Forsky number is 3.4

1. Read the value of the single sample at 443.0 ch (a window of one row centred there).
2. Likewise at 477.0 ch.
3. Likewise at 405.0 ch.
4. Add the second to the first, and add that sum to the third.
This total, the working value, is 34.5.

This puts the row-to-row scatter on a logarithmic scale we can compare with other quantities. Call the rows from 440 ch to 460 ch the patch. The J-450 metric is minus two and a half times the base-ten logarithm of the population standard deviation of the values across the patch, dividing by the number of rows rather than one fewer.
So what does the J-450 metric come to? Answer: 1.5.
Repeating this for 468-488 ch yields 1.0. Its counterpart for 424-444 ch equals 1.0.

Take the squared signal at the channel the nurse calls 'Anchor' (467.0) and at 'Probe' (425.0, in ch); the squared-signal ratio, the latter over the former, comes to 1.33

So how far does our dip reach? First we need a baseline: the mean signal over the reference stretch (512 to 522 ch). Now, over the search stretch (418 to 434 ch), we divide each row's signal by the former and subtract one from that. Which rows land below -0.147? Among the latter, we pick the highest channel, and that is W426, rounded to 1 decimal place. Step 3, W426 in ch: 433.0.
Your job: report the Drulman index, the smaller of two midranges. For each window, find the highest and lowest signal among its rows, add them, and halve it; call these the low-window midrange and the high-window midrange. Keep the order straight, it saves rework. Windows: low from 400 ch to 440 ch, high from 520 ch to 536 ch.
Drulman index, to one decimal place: 11.6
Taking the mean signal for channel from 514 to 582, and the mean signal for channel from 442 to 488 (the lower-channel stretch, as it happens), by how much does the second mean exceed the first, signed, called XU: -0.56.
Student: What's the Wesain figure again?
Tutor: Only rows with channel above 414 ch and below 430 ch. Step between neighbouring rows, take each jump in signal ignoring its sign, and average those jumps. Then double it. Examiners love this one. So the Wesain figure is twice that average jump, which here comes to 1.27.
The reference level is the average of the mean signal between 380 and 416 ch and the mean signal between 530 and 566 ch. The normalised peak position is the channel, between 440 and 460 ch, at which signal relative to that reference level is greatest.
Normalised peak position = 447.0 ch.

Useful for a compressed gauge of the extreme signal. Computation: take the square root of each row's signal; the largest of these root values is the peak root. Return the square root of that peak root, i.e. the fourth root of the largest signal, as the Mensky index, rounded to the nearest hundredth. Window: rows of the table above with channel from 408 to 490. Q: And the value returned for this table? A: 1.87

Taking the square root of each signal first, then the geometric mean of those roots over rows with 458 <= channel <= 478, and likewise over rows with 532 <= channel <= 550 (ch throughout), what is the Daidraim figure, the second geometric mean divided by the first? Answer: 1.005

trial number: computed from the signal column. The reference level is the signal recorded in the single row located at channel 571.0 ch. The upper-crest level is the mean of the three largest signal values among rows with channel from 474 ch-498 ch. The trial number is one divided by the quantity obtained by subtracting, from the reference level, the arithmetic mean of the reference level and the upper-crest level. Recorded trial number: -5.2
